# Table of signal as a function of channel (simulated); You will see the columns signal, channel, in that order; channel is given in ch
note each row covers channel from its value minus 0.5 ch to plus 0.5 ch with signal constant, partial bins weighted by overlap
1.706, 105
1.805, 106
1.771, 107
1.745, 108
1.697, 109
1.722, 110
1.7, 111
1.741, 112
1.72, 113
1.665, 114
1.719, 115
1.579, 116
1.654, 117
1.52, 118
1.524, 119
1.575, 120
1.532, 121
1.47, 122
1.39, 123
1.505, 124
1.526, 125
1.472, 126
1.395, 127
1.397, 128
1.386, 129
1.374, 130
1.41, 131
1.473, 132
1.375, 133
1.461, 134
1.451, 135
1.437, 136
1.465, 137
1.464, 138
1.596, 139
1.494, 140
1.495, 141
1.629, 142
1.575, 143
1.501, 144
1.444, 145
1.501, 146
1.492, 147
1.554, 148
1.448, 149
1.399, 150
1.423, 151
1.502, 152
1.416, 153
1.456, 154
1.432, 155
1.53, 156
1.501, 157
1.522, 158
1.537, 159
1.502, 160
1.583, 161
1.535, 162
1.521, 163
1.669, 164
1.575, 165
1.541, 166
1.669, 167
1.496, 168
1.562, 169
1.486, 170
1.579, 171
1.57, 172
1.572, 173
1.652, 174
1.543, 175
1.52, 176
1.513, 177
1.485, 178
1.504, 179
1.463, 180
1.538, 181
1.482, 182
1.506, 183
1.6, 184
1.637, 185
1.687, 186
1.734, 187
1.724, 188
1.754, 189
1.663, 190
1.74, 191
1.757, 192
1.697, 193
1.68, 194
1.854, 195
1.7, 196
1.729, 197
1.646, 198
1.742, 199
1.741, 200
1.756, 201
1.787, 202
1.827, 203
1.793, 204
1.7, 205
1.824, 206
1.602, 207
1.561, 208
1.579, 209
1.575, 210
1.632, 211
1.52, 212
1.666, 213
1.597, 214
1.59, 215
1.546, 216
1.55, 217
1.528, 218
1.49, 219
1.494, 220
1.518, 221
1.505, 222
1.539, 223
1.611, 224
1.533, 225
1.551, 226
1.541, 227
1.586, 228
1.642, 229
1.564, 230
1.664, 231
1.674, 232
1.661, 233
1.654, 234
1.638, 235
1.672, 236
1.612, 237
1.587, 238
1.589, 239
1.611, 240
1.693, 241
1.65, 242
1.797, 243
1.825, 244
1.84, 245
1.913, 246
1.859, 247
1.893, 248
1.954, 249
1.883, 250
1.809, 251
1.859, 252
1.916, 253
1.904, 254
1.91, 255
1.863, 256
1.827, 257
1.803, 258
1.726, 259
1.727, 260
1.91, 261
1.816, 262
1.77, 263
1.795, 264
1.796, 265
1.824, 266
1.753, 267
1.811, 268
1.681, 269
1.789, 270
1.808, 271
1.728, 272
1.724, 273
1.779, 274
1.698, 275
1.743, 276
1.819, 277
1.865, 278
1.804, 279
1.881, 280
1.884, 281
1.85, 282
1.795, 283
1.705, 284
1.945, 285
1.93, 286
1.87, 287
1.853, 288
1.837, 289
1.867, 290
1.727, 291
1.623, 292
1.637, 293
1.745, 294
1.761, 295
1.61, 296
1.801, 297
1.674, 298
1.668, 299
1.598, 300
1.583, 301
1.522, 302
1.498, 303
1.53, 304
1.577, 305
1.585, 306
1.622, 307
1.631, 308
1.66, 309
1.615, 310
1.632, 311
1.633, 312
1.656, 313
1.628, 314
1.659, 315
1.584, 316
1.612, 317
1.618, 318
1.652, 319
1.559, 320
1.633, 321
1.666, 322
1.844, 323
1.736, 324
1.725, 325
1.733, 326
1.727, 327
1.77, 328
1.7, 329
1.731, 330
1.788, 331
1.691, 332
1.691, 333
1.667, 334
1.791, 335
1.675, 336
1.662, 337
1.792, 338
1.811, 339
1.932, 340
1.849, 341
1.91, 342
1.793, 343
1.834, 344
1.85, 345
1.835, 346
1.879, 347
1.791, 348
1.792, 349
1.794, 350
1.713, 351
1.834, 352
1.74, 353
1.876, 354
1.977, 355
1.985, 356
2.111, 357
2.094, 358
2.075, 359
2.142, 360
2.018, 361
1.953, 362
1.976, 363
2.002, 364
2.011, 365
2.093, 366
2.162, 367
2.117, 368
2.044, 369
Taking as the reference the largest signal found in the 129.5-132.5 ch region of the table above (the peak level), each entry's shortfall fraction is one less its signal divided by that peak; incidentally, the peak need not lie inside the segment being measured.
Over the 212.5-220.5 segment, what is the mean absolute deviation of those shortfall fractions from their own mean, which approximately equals 0.031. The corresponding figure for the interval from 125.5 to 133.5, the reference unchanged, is 0.021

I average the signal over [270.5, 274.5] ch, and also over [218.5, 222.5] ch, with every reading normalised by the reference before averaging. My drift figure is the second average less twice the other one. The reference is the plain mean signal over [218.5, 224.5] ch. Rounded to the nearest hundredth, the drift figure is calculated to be -1.32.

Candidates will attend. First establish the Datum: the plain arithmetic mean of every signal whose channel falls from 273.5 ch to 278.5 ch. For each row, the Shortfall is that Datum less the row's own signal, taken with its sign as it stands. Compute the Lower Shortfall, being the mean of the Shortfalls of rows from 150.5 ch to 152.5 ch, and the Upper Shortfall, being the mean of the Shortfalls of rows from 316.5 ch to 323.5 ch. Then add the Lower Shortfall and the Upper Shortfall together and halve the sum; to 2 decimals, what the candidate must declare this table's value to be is 0.22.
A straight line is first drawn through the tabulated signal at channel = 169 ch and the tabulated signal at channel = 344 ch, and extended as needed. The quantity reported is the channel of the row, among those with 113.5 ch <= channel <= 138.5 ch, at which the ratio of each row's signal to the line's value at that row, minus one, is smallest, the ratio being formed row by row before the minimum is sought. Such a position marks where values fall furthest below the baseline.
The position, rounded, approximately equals 133 ch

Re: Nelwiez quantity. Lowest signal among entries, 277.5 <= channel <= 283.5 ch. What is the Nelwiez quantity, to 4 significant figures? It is 1.795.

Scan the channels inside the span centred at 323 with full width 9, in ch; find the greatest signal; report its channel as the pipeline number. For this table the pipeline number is 323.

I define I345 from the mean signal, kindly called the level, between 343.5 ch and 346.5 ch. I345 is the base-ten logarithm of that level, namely 0.26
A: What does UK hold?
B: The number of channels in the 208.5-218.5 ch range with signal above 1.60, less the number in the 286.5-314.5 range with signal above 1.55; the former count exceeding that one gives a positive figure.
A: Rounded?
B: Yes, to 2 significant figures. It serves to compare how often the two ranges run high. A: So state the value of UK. -23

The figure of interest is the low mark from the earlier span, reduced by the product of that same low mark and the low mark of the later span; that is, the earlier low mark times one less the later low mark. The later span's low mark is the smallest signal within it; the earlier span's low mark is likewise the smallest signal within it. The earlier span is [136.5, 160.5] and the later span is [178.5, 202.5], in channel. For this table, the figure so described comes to -0.65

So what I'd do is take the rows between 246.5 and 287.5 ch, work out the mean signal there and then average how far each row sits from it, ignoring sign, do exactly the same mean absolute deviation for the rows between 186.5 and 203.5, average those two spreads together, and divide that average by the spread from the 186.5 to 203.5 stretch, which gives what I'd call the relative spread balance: 1.27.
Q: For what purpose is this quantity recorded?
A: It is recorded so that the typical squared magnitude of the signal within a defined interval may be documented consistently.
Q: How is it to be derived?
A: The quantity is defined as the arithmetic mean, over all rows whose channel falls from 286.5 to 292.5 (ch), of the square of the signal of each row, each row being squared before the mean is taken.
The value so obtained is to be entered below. 3.2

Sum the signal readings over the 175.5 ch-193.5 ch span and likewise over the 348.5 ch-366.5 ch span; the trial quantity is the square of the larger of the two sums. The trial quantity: 1238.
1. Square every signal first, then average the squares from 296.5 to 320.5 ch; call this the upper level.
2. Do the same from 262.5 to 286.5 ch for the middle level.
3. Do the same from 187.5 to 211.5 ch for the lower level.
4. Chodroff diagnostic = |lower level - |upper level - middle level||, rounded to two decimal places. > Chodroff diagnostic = 2.31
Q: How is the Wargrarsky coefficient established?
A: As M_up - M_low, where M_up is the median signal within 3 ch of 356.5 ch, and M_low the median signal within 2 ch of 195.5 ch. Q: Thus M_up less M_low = 0.32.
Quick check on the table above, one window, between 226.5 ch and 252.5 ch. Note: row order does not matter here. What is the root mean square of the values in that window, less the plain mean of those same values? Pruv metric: 0.0044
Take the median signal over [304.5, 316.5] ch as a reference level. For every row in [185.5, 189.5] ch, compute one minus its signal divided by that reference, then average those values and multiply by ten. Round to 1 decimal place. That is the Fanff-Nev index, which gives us -0.6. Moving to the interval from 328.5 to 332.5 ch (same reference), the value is -0.6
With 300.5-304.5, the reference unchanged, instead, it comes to 0.6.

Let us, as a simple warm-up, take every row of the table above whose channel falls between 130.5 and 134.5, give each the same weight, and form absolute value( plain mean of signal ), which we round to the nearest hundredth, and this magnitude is 1.43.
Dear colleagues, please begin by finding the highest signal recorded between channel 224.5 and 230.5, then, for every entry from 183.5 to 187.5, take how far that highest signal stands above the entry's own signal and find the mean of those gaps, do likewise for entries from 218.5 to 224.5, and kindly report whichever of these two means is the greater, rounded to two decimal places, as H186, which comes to 0.12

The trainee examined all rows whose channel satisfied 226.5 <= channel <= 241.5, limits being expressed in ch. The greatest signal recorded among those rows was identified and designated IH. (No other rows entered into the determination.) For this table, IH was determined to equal 1.693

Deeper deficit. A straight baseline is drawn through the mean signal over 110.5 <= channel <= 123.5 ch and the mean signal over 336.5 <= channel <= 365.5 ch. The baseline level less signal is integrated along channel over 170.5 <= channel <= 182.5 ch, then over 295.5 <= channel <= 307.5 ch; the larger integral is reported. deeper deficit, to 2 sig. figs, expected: 2.7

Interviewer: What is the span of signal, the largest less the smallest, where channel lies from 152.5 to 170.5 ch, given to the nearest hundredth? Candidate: 0.25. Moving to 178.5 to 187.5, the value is 0.27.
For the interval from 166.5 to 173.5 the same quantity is 0.18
